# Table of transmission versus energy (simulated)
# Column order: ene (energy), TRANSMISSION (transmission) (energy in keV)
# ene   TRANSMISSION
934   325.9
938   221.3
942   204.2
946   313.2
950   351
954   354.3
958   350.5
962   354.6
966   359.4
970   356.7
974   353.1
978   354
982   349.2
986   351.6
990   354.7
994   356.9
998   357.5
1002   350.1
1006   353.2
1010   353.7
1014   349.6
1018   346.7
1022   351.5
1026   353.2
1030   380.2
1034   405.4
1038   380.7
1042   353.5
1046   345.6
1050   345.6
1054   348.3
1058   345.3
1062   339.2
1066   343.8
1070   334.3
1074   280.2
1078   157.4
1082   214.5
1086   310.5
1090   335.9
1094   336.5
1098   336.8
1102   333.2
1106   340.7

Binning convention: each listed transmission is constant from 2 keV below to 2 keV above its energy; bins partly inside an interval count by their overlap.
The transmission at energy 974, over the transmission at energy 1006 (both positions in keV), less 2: -1.0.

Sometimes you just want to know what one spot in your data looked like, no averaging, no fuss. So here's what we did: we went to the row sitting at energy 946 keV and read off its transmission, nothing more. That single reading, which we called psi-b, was 313.2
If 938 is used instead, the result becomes 221.3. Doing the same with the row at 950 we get 351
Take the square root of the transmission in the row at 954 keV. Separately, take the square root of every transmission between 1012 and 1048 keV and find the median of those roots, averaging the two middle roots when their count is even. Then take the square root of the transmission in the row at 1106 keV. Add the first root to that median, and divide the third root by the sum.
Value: 0.49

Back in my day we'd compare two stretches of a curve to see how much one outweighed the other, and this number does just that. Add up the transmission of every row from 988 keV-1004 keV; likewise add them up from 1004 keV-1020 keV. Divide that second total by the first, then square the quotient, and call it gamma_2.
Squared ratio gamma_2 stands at 0.98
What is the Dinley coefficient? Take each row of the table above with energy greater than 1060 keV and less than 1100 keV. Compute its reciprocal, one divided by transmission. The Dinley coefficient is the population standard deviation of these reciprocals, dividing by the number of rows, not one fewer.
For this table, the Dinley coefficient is 0.0011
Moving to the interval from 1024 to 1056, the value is 0.0001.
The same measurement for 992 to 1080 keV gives 0.0008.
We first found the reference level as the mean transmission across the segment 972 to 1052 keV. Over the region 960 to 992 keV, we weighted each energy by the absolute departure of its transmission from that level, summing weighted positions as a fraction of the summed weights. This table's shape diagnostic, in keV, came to 978.7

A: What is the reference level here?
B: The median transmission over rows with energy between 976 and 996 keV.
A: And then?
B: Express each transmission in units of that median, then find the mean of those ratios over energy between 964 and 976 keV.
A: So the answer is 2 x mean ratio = 2.01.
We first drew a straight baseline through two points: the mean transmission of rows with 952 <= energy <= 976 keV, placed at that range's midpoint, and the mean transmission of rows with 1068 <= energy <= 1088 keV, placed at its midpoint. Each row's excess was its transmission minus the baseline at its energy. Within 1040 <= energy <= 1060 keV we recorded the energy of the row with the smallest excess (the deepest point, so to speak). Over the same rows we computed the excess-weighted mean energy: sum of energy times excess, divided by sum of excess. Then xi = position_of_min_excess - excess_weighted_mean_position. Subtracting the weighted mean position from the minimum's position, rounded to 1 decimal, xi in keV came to -4.2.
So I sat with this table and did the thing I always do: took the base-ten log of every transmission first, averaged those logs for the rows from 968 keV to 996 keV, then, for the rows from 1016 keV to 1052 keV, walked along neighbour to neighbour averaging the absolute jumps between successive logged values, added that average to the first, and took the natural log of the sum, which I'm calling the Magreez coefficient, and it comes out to 0.94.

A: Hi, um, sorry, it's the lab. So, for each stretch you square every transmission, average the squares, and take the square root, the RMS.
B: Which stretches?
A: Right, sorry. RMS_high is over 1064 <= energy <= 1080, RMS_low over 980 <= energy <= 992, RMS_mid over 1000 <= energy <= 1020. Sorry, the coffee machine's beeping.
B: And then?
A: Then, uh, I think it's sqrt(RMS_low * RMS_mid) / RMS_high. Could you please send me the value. 1.22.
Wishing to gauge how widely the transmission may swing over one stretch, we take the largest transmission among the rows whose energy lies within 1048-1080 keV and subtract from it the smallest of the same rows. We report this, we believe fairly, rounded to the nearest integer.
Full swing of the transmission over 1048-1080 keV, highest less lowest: 191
